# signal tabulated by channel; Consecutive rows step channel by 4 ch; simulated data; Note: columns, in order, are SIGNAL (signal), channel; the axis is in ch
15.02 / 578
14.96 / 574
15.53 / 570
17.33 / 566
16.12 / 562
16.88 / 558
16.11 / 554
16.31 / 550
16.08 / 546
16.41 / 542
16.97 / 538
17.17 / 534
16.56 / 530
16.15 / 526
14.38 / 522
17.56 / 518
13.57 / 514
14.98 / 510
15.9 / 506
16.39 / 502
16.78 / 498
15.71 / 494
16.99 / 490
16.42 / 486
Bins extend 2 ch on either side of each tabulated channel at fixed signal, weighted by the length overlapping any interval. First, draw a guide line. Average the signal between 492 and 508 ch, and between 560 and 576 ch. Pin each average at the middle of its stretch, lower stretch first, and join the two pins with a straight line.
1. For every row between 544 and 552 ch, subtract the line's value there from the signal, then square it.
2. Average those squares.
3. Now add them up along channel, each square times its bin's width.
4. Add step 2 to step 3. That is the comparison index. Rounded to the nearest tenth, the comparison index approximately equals 0.3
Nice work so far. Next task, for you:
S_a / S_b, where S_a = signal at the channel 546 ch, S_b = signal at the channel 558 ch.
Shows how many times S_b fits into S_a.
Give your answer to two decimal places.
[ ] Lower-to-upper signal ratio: 0.95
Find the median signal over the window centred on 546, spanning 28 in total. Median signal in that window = 16.4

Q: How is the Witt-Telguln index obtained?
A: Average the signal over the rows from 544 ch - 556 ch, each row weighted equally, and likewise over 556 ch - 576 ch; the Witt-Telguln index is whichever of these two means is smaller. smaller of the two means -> 16.16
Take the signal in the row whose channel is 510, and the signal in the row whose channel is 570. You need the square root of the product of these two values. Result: 15.3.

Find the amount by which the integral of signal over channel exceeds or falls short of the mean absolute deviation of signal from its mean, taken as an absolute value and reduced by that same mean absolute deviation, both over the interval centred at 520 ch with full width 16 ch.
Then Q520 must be 244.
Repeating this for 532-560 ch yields 463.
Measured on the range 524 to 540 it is 267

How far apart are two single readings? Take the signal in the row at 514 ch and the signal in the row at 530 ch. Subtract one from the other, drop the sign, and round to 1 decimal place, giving 3.0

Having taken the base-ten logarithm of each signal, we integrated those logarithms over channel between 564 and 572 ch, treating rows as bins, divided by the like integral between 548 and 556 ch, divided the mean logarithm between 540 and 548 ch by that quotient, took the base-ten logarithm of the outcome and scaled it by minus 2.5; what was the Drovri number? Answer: -0.203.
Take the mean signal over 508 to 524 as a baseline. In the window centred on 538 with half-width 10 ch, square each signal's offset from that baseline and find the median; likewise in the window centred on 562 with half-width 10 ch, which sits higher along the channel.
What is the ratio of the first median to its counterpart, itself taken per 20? 0.104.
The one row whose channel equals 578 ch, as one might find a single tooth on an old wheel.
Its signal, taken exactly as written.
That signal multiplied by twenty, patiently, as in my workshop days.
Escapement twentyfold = 300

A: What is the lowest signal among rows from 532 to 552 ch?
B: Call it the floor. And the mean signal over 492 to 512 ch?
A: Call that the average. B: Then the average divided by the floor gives 0.99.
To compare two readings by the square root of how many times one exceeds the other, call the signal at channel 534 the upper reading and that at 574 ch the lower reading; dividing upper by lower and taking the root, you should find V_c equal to 1.07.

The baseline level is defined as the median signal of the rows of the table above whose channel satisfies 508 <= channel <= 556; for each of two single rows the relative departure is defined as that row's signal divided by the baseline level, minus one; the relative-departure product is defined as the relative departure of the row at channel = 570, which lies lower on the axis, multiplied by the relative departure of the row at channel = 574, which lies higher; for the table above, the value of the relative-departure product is 0.0034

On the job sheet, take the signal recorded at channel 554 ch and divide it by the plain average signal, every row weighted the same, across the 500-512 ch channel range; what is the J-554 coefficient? 1.02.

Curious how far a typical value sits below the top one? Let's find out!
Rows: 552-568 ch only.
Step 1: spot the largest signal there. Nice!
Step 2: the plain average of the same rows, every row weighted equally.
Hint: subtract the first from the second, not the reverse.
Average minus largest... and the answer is -0.72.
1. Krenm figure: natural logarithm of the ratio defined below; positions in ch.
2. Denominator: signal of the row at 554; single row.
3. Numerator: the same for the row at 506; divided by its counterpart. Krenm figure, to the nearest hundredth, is -0.01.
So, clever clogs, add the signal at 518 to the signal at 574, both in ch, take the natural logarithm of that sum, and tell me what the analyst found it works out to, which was 3.48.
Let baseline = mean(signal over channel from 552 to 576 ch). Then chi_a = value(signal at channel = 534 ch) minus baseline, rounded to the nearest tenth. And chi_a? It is 1.0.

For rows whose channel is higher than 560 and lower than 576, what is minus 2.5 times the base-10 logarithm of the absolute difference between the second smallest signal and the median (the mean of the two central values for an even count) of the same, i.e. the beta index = 1.3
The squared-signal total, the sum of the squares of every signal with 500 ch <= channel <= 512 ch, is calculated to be 746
